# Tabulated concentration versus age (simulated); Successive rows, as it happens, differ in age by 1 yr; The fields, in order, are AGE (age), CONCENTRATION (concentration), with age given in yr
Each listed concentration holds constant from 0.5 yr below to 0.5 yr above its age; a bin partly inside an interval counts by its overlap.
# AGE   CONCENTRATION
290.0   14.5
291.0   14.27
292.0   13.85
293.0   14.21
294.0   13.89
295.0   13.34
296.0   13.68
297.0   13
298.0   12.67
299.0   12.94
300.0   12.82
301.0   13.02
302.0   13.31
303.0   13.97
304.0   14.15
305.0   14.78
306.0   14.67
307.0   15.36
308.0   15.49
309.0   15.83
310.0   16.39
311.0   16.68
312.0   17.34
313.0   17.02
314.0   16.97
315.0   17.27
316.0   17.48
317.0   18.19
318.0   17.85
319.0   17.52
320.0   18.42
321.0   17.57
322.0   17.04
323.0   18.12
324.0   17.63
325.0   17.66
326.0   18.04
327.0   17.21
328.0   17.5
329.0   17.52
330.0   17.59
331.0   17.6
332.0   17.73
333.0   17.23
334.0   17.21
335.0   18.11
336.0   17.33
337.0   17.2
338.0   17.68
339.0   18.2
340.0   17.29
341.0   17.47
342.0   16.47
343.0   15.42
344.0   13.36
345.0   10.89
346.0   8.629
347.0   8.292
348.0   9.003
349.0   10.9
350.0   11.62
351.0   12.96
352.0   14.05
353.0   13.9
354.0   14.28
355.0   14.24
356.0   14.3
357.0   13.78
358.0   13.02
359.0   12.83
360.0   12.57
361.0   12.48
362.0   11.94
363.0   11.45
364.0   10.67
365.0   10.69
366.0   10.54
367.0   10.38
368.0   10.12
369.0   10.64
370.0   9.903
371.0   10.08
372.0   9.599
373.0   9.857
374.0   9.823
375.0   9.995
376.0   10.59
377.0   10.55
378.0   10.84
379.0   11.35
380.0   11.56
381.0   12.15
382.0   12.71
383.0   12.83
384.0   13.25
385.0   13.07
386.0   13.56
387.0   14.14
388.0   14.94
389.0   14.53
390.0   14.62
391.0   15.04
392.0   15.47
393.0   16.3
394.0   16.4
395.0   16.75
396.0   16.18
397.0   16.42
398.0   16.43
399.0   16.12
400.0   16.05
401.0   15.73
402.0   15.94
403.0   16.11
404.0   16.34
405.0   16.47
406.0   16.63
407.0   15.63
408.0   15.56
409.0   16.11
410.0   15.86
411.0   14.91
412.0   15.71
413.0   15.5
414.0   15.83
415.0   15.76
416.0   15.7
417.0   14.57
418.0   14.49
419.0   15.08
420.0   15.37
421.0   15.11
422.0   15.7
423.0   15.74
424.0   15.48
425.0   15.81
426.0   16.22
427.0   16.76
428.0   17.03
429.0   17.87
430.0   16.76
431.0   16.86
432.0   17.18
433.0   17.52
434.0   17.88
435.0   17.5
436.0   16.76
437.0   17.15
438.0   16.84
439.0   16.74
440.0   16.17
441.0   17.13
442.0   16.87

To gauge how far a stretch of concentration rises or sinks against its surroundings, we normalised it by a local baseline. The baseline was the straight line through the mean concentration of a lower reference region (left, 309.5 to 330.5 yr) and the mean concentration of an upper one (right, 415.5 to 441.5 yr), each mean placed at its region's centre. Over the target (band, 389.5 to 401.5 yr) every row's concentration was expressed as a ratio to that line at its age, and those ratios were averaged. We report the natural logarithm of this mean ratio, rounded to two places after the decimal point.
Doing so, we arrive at -0.05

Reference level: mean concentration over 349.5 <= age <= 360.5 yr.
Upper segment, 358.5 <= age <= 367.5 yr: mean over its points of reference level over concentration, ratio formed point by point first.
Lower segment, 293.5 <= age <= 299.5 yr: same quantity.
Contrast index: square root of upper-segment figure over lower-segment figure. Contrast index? 1.08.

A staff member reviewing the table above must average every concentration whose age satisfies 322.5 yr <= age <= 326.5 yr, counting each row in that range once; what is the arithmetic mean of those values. 17.9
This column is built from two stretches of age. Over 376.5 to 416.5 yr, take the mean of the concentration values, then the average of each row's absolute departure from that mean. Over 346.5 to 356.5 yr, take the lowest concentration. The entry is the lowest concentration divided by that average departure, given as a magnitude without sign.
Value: 5.9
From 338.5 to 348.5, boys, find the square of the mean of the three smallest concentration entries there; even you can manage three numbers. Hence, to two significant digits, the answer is 75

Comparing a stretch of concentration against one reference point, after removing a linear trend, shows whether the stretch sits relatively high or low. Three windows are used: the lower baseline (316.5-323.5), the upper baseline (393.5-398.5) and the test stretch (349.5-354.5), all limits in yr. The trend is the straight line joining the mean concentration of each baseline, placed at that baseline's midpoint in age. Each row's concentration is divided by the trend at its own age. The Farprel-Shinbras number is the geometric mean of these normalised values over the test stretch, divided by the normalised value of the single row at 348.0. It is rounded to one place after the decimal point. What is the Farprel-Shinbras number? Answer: 1.5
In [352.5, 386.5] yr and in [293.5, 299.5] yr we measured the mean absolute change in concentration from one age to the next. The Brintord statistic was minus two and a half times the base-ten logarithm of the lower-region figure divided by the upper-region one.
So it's -0.28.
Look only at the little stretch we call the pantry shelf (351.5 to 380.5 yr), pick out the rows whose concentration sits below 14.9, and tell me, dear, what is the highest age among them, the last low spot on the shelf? 380.0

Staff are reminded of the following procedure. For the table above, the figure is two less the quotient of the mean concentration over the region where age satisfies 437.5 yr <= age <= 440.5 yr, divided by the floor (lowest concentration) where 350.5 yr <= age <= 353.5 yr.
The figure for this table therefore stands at 0.72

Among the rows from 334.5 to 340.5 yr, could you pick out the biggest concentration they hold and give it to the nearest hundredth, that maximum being 18.20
